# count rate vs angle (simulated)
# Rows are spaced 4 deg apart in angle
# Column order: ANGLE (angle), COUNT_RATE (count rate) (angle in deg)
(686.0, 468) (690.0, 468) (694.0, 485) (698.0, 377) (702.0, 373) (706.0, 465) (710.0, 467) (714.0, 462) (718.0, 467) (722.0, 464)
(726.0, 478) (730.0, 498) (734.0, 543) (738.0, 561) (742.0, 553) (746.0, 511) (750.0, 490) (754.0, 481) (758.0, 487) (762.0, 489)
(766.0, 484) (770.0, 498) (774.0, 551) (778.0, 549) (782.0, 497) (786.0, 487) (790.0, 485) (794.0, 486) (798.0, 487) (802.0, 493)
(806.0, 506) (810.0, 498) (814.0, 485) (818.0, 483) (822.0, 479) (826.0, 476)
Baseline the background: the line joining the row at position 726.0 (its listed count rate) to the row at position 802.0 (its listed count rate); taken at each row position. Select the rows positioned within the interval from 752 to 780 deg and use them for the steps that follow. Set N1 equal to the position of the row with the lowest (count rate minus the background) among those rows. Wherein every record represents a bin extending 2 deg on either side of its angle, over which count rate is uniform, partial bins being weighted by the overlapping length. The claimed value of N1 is 754.0 deg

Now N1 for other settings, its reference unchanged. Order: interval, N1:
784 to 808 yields 790.0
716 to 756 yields 722.0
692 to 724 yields 702.0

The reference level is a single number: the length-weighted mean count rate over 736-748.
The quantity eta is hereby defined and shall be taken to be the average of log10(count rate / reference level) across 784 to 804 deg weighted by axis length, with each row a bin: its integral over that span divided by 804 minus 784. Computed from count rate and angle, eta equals -0.05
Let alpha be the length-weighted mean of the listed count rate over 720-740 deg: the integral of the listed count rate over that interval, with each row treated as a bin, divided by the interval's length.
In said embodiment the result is 509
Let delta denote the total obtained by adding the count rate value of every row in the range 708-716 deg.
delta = 929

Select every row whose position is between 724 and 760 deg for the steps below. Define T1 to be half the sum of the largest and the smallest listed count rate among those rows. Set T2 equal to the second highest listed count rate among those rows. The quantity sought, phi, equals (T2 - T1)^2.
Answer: 1122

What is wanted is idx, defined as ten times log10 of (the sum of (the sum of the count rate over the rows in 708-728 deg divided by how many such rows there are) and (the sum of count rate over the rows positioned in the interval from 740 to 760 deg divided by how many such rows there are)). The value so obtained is 29.9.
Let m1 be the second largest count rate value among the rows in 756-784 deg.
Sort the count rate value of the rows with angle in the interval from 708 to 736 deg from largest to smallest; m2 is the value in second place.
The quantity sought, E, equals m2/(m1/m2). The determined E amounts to 452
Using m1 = 549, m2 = 498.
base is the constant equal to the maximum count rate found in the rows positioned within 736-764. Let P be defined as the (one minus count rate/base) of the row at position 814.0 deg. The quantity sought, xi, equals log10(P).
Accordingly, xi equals -0.868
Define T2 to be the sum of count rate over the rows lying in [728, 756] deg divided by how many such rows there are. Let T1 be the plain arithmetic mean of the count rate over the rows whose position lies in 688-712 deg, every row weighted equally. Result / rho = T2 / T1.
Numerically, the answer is 1.18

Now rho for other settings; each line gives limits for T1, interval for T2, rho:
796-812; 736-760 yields 1.04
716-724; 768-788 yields 1.11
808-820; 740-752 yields 1.06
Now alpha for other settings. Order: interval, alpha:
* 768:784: 524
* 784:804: 488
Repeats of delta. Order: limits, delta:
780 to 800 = 2442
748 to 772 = 2929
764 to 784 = 2579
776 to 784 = 1046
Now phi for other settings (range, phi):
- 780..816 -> 6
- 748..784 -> 1089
